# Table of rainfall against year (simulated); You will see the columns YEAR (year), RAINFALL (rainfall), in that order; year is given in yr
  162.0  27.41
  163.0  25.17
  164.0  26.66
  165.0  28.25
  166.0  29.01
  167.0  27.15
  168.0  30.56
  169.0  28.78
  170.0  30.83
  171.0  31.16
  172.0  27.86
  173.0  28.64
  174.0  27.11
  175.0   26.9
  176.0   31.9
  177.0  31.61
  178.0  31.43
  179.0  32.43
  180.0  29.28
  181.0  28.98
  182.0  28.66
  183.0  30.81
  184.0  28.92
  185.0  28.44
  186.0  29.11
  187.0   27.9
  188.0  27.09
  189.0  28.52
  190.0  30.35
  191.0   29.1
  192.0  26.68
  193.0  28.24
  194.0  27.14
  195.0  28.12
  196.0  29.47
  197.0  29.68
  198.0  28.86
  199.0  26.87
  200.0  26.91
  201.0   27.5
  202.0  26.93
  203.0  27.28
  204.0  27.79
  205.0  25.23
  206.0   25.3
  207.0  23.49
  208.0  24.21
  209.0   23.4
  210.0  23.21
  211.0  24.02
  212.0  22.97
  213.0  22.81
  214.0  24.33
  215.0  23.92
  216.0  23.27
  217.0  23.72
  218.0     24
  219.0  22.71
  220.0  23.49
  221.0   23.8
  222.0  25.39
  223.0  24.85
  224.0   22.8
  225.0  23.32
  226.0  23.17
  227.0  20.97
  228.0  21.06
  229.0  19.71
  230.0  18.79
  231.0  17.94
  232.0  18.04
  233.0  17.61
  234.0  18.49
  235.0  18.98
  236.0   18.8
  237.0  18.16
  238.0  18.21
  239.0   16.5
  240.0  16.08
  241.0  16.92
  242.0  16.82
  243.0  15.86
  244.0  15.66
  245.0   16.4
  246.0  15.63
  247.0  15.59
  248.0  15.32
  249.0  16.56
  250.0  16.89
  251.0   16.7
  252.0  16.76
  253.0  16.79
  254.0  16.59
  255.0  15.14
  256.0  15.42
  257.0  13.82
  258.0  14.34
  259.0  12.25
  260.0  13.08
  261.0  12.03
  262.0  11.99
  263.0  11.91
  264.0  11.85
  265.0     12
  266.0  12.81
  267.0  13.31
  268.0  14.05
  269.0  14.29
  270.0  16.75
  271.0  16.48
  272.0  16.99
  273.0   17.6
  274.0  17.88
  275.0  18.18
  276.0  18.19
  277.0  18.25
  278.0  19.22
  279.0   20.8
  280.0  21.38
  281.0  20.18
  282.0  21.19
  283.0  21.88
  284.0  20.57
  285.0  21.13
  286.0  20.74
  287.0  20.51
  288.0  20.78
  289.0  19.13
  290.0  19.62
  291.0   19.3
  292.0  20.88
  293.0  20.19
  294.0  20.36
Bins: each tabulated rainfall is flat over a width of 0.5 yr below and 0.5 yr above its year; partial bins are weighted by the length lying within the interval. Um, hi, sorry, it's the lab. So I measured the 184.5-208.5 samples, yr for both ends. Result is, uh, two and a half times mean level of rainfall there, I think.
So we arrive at 69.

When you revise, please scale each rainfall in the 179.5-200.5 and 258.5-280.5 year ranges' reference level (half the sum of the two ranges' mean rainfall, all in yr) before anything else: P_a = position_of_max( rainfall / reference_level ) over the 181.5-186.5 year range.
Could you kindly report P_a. 183.0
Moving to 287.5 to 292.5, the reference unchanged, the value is 292.0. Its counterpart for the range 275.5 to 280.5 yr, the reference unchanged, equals 280.0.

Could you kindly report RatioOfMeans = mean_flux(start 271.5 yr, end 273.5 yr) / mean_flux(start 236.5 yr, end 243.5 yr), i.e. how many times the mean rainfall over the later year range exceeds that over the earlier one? 1.0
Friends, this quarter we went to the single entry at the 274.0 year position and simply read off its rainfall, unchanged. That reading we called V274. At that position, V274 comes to 17.88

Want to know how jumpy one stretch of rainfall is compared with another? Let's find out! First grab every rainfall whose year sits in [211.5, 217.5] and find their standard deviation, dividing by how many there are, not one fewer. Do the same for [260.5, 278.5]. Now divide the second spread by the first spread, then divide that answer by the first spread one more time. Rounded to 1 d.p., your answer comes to 9.3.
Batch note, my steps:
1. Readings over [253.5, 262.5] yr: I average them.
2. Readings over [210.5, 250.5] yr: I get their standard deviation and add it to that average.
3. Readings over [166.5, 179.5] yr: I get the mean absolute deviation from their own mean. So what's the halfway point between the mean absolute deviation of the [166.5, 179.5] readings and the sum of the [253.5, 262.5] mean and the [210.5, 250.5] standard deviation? 9.5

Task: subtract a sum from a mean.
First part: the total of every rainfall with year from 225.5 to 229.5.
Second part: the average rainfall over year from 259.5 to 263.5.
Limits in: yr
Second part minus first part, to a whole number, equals -73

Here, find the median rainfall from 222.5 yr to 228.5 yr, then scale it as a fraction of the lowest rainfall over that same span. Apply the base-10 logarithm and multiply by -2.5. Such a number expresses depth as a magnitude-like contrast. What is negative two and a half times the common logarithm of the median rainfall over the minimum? -0.10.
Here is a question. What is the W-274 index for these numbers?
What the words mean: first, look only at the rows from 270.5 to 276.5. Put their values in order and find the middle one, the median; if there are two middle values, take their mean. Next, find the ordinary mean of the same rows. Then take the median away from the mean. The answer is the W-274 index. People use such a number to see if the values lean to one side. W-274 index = -0.19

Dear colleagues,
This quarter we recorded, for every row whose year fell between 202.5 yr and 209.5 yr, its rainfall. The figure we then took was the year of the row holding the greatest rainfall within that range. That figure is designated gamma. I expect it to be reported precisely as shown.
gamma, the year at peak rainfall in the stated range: 204.0 yr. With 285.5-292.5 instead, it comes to 292.0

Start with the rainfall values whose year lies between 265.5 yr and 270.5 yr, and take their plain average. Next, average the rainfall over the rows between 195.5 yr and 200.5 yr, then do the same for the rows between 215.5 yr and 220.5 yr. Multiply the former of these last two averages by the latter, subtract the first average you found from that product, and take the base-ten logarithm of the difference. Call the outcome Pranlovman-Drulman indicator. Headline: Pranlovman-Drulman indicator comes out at 2.81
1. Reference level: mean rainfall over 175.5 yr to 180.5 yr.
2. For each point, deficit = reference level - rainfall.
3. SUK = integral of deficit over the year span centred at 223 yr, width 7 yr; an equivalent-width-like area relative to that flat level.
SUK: 52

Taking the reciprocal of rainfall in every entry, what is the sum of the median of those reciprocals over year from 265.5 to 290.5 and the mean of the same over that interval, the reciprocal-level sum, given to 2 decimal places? 0.11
